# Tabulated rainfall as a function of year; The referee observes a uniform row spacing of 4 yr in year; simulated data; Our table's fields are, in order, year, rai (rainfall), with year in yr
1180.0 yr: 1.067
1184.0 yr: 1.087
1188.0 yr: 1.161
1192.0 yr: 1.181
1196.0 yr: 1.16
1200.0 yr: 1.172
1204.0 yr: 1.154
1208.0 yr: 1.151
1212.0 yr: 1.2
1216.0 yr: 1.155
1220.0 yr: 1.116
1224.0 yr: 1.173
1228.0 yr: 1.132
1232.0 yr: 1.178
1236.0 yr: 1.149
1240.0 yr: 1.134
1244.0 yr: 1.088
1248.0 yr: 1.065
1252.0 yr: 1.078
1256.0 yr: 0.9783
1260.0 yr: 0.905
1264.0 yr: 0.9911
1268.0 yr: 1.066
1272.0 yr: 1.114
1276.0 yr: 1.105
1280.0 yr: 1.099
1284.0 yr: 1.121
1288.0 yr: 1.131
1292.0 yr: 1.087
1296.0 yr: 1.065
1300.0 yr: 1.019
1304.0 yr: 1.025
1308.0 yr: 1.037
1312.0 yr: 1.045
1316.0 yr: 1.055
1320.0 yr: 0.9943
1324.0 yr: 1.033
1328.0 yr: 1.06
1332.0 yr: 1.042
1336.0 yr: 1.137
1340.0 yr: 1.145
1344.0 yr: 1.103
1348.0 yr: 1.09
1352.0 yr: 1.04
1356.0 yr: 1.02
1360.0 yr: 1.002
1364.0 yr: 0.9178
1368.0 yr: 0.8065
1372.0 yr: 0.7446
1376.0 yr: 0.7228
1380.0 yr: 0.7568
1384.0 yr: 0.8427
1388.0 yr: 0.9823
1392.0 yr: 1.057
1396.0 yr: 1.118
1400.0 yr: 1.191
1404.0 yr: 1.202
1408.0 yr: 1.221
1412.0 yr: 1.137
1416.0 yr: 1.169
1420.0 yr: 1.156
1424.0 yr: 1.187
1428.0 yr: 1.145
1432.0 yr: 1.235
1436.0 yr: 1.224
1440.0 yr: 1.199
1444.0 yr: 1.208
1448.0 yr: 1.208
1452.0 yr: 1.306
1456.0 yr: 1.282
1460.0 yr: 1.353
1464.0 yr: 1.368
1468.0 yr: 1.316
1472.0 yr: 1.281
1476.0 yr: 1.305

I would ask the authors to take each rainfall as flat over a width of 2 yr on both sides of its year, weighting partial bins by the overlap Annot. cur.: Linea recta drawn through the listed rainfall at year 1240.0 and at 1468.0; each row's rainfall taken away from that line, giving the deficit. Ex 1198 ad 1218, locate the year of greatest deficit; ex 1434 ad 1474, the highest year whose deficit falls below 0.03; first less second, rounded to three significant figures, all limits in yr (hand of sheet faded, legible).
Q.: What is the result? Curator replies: -252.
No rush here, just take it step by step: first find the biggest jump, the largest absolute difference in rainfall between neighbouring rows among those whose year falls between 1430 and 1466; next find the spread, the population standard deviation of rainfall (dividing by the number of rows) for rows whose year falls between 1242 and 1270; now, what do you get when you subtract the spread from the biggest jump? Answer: 0.03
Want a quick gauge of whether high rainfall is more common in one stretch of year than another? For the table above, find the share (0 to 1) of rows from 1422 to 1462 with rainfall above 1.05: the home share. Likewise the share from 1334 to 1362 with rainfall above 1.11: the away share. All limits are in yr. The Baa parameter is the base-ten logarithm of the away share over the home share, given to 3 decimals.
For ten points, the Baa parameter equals -0.544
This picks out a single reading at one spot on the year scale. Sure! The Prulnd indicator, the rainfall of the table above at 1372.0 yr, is 0.7446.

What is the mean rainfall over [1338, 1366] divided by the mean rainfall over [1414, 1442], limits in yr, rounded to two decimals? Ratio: 0.88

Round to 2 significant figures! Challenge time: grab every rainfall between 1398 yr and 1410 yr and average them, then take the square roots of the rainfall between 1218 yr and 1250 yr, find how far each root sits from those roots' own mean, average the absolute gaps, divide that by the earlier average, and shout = 0.012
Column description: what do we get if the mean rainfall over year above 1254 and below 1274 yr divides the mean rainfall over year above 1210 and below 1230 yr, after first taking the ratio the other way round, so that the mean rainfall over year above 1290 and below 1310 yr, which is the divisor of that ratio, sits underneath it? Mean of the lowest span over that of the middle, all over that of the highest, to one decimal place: 1.1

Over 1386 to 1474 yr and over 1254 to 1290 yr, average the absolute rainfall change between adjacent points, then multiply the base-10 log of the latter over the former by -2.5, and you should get 0.0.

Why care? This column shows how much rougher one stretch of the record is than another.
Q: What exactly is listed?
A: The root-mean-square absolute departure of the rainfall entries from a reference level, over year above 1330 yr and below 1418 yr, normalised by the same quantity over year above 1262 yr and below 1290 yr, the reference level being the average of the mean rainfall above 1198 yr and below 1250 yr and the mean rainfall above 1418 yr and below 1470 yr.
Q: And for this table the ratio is 2.0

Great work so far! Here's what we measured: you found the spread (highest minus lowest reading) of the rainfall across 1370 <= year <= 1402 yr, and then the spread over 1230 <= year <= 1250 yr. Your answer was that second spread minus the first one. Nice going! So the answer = -0.355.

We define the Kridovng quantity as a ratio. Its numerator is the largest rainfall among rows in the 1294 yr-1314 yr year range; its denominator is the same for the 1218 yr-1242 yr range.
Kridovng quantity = 0.90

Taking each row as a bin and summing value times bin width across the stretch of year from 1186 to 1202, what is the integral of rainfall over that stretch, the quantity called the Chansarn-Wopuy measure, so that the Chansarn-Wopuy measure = 19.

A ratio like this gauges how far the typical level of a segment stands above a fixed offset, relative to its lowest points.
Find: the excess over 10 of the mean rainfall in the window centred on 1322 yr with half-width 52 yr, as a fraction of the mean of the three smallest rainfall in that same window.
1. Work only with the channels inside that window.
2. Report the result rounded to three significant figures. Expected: -10.9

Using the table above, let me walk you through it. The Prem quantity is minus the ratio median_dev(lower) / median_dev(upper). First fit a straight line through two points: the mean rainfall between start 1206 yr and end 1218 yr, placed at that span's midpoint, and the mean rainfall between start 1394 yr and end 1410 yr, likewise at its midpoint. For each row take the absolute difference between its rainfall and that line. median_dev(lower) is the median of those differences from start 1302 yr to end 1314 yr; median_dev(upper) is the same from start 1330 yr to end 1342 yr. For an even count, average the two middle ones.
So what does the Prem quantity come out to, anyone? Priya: -3.4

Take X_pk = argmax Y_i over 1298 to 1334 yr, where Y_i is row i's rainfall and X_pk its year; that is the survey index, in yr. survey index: 1328.0 yr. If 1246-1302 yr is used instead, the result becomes 1288.0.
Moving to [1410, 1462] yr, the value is 1460.0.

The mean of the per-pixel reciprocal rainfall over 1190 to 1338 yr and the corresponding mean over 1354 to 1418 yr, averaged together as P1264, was 0.98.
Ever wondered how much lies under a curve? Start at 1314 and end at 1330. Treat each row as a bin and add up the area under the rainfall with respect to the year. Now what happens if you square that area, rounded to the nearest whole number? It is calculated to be 275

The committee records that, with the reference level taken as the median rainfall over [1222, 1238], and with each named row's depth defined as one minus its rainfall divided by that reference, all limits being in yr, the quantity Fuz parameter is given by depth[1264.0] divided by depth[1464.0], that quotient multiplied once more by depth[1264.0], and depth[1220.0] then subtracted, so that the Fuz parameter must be -0.16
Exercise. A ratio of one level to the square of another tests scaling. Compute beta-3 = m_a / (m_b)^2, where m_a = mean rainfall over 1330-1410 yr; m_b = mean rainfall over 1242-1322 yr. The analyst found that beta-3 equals 0.91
